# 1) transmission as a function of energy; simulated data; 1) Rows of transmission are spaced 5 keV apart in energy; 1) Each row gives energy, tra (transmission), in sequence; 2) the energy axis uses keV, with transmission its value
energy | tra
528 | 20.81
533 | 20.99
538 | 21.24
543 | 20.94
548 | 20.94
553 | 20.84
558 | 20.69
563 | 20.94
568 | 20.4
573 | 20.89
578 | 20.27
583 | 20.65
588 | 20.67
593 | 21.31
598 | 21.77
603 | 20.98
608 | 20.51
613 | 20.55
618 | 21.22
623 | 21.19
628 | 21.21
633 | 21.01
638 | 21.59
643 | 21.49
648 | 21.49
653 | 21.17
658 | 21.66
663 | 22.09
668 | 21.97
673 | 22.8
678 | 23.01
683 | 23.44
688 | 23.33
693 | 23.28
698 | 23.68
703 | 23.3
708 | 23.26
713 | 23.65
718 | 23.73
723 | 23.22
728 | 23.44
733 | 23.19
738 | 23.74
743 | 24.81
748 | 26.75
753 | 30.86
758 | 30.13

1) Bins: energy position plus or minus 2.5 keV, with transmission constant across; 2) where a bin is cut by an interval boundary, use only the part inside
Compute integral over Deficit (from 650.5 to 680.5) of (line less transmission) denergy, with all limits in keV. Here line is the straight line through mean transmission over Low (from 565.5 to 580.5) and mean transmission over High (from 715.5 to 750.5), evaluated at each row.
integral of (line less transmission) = 15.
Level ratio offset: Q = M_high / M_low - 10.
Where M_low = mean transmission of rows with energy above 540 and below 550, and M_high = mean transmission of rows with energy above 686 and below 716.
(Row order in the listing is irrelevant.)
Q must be -8.88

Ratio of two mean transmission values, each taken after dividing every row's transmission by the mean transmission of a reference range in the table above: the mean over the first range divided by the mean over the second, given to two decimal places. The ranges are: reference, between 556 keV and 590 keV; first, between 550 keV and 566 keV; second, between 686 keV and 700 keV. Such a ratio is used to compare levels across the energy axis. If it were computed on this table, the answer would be 0.89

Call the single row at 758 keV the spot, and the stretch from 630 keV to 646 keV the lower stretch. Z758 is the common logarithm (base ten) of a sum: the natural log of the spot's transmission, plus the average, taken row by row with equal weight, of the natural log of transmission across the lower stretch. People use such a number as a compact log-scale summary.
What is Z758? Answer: 0.811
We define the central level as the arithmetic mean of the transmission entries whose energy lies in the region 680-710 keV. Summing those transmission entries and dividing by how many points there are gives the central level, 23.4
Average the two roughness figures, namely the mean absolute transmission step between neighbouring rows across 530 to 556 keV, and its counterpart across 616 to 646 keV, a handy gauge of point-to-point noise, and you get 0.174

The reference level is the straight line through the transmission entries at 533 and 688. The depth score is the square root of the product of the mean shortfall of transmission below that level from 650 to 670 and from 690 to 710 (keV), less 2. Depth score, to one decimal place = -1.6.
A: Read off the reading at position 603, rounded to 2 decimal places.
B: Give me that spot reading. 20.98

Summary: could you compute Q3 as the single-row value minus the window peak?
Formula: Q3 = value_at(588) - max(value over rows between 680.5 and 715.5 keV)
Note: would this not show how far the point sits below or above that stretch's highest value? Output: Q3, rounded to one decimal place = -3.0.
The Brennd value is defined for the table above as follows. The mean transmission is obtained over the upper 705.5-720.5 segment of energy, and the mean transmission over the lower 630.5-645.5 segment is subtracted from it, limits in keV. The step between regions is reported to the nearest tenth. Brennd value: 2.2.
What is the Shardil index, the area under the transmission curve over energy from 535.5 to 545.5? 211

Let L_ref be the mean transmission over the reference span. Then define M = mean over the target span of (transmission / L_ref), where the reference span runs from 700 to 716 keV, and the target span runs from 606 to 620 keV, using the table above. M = 0.89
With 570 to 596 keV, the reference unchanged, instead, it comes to 0.89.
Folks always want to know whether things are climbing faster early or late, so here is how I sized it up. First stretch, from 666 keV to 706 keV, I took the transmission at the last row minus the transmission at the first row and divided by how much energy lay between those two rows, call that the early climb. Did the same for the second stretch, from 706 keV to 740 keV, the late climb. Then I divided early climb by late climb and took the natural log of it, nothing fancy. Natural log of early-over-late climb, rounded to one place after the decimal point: 0.9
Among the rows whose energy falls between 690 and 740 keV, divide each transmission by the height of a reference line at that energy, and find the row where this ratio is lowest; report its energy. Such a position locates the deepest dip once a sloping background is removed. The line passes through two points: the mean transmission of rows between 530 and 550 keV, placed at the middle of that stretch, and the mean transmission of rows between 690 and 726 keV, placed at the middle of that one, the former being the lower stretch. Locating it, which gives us 733 keV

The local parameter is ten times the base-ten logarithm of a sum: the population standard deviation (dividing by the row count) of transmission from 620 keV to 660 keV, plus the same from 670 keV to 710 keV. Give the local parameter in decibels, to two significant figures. -3.3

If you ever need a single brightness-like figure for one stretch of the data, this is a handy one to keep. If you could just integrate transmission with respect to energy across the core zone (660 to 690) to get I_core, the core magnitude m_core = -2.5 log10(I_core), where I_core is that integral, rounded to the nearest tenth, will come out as -7.1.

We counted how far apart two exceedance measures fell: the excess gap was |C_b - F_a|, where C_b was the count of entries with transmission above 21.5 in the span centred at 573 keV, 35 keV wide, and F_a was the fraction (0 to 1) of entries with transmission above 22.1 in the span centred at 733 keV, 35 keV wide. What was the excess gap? 1.0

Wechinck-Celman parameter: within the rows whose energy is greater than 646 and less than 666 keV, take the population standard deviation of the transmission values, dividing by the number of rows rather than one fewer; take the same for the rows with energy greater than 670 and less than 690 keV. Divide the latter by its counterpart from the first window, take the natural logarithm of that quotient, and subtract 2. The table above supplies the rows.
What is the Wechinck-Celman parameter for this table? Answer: -2.3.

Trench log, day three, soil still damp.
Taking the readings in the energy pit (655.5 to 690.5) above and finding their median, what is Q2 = 22.8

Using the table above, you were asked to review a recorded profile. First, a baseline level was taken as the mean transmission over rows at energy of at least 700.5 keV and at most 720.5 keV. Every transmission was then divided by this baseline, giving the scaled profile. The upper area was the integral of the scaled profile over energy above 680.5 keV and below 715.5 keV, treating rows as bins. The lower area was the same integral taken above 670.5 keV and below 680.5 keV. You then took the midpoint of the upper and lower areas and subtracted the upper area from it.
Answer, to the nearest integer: -13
